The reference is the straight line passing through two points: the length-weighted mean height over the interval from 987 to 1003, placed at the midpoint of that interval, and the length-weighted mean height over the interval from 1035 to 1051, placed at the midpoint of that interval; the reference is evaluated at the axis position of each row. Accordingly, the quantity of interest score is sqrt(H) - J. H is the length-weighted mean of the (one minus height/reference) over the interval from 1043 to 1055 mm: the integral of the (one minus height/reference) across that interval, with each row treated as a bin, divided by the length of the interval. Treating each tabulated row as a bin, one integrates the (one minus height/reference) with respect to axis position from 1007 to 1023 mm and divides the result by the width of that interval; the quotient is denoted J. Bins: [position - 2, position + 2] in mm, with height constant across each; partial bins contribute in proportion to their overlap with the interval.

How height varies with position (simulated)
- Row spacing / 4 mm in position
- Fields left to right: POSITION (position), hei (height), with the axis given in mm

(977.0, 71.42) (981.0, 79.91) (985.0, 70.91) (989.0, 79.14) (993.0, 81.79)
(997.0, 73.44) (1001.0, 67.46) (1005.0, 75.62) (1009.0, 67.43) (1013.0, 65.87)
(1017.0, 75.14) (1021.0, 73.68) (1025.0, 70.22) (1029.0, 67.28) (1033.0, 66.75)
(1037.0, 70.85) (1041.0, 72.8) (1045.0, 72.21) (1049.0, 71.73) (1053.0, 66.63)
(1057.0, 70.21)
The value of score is 0.09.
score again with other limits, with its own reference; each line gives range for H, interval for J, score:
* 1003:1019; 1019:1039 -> 0.17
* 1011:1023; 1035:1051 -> 0.17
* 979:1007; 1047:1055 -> 0.01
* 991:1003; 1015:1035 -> 0.08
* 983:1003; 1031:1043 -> 0.09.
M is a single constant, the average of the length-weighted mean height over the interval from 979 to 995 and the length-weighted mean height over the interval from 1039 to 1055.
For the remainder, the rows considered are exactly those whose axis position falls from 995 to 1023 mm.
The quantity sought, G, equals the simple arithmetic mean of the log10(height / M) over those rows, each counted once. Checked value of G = -0.019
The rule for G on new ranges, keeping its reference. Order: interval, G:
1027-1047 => -0.027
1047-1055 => -0.032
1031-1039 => -0.034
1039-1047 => -0.011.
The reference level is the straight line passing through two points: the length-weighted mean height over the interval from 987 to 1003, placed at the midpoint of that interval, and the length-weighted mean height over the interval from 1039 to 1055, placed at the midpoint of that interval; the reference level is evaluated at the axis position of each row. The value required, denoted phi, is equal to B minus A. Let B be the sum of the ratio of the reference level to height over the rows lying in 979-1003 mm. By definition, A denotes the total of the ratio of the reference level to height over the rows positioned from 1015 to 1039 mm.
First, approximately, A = 6.18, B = 6.06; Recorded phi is -0.12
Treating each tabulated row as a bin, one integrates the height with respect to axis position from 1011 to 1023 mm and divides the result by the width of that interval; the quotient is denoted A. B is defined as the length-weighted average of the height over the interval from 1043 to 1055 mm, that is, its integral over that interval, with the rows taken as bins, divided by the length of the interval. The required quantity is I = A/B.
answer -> 1.02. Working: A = 72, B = 70.2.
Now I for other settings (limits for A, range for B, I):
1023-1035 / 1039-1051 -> 0.94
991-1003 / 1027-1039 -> 1.09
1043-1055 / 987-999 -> 0.90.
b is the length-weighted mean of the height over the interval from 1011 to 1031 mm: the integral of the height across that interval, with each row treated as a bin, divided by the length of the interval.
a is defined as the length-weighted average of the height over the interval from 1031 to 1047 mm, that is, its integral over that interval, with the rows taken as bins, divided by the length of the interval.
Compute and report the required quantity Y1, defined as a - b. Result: 0.2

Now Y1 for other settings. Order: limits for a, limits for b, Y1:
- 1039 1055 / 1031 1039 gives 2.0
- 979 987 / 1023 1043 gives 5.8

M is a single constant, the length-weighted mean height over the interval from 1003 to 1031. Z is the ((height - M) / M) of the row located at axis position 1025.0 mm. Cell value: -0.007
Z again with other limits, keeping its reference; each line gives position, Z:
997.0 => 0.038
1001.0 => -0.046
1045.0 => 0.021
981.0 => 0.129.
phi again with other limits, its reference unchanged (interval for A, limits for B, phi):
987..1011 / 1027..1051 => 0.01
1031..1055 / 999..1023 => 0.19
